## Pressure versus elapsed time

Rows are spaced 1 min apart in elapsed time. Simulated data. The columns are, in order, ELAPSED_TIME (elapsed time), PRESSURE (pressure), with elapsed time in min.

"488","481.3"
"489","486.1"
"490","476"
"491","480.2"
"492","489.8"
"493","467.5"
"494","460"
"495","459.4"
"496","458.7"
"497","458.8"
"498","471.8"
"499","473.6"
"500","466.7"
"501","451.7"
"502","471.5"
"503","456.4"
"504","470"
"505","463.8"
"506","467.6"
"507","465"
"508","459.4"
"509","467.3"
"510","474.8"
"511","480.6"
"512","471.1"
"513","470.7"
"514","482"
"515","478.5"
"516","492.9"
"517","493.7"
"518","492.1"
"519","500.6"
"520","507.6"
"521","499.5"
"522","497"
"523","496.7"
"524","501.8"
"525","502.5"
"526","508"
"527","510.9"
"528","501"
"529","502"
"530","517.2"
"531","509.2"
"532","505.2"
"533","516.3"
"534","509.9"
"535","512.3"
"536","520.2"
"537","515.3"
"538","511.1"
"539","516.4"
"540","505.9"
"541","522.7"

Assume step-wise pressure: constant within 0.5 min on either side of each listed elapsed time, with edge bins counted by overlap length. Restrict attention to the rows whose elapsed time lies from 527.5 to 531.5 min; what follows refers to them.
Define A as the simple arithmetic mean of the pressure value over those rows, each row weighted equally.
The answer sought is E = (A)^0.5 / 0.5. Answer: 45.0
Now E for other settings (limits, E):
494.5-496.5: 42.9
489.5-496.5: 43.4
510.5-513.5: 43.5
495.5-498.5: 43.0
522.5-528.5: 44.9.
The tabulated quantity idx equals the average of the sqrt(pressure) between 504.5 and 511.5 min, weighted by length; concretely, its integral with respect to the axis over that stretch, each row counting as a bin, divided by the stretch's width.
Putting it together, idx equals 21.6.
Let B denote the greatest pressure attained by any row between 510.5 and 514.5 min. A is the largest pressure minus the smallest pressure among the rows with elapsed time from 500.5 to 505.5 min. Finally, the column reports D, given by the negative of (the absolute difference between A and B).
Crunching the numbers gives -462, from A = 19.8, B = 482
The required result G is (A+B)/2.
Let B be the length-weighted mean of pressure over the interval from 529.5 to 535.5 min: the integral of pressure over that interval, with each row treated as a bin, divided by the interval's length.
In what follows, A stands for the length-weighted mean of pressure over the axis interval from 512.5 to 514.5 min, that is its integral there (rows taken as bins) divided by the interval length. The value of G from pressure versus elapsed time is 494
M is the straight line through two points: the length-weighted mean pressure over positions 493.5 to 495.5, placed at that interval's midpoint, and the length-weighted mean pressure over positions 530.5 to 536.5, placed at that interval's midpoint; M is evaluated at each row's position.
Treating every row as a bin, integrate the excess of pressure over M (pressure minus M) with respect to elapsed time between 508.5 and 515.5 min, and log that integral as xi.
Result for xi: -58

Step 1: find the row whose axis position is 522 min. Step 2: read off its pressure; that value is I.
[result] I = 497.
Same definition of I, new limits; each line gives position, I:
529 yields 502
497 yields 458.8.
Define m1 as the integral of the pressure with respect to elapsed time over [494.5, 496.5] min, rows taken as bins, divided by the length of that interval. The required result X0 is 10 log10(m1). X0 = 26.6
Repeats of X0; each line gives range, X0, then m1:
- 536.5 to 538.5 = 27.1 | 513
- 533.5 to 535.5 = 27.1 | 511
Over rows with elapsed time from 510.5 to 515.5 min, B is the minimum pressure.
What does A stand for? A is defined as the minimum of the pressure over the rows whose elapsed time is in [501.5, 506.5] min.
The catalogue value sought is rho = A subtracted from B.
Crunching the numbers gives 14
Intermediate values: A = 456.4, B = 470.7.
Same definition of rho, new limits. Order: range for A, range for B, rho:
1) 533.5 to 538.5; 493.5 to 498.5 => -51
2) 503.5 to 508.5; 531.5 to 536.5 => 46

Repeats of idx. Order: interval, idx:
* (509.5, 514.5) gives 21.8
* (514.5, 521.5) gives 22.2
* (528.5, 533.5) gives 22.6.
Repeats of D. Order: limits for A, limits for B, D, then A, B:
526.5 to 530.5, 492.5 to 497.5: -451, 16.2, 467.5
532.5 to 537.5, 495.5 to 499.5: -463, 10.3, 473.6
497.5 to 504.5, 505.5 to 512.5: -459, 21.9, 480.6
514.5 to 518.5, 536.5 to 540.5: -501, 15.2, 516.4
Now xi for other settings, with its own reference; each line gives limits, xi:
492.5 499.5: 18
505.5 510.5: -55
